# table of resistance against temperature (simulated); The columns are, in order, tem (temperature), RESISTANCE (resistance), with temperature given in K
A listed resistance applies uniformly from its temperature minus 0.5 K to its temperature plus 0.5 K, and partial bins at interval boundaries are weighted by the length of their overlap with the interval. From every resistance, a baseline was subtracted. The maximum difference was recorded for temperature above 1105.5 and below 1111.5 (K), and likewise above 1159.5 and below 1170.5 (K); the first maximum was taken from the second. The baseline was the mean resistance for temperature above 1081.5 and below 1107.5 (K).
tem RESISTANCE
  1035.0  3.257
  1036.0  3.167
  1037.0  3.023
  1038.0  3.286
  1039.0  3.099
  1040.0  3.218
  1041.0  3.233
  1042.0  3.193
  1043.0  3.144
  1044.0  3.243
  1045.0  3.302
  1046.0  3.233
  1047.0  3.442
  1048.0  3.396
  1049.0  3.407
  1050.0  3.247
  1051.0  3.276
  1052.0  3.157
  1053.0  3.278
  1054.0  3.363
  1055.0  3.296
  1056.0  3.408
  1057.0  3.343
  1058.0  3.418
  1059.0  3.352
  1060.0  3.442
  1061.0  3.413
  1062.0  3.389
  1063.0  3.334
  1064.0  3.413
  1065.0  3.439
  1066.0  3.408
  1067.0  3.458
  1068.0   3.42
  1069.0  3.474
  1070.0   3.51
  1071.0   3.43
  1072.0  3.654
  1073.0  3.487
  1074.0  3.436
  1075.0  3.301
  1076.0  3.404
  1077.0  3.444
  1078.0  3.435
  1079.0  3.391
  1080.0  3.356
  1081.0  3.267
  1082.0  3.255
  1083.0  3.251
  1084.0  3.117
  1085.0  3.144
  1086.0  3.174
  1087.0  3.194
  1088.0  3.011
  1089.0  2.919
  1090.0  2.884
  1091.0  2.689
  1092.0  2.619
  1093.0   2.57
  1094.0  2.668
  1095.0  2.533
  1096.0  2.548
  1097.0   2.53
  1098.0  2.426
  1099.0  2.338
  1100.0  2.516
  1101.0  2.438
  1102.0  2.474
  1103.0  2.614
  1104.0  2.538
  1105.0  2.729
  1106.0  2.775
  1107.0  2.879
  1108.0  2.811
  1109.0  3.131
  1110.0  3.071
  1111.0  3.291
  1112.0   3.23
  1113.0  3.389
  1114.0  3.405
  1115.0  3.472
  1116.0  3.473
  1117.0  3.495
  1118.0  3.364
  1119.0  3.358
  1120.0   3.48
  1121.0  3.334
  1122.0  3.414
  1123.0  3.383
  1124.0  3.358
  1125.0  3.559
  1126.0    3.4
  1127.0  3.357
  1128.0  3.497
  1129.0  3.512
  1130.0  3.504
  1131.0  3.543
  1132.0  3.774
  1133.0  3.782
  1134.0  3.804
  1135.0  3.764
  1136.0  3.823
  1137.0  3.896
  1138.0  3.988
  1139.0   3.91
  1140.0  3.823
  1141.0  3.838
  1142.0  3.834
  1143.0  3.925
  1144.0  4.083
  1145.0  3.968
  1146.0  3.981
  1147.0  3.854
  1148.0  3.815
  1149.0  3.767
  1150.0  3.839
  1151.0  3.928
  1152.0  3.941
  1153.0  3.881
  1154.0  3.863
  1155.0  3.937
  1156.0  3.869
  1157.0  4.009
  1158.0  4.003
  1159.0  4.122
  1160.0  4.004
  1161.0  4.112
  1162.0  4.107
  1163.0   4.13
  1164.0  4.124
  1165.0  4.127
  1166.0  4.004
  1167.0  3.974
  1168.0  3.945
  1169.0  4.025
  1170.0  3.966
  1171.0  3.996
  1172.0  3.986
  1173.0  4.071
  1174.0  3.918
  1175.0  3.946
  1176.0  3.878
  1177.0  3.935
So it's 0.8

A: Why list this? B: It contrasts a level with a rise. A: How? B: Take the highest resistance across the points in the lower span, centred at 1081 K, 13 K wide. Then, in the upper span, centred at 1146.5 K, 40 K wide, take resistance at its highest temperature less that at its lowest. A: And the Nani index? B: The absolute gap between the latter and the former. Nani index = 2.8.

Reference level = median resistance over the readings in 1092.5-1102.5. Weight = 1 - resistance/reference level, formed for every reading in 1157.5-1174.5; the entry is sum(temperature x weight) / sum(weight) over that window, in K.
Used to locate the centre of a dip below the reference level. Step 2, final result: 1165.9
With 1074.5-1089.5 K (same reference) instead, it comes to 1081.2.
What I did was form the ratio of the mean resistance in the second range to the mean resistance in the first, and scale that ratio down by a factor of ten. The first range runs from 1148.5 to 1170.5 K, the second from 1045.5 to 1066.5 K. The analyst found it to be 0.084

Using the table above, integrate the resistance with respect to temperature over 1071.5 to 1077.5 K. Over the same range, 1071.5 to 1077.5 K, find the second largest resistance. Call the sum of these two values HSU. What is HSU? 24.2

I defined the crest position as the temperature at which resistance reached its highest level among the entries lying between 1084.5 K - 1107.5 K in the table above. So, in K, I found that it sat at 1087.0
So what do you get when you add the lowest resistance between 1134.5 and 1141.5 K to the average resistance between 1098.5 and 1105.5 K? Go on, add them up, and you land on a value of 6.3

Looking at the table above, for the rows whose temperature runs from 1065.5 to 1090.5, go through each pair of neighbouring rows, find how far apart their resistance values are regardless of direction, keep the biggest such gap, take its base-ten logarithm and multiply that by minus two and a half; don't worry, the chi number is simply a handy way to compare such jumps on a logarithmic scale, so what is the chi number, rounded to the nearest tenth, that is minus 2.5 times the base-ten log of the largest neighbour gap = 1.6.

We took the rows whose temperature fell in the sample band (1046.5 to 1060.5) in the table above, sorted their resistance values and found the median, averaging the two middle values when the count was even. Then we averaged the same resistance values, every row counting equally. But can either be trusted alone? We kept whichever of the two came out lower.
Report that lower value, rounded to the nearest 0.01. 3.34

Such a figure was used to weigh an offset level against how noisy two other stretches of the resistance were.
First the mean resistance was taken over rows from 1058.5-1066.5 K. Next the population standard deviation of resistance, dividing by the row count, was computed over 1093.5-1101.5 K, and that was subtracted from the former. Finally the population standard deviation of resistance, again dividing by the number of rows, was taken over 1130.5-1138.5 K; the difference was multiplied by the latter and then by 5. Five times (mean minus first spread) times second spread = 2.0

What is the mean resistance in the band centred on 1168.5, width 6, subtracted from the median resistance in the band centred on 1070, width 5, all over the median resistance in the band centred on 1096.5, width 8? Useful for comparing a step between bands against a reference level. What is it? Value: -0.202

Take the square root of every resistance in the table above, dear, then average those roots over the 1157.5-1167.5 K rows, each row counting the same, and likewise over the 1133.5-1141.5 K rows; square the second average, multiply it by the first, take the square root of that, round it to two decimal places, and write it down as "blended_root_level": 2.79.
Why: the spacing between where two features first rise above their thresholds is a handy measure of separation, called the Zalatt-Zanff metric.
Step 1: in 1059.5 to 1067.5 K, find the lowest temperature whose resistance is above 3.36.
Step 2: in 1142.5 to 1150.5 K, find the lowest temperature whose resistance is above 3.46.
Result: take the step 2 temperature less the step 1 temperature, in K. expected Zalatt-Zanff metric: 83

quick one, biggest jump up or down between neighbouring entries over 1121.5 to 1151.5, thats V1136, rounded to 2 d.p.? 0.23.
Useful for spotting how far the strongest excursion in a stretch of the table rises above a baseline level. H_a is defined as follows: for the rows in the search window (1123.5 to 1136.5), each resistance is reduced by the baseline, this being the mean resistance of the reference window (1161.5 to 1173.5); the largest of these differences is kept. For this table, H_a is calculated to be -0.2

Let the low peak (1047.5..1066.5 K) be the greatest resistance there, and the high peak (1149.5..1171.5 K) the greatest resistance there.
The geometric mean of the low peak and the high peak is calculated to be 3.77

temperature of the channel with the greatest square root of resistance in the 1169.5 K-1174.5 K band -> 1173.0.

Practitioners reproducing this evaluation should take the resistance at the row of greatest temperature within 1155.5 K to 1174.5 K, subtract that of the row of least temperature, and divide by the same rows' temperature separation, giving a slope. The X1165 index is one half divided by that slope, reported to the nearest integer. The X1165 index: 184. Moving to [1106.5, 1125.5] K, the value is 13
